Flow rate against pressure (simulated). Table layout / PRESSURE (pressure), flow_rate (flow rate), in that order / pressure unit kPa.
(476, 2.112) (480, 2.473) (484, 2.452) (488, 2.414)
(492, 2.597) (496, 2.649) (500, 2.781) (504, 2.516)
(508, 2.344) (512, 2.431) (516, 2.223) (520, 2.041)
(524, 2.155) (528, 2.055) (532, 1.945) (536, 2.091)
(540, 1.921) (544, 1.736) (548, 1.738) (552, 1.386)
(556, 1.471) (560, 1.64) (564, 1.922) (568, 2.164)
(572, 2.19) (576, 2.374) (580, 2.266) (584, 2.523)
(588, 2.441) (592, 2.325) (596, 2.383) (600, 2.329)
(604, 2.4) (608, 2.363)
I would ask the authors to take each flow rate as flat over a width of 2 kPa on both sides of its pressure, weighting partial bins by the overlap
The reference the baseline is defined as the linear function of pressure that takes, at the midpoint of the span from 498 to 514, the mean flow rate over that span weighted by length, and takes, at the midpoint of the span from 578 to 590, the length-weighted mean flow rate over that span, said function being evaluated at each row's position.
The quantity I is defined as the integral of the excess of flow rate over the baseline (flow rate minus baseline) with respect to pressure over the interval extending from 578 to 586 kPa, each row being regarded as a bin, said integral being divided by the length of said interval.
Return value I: 0.0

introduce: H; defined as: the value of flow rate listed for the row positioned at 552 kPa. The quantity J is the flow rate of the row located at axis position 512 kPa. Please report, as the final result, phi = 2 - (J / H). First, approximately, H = 1.386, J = 2.431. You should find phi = 0.2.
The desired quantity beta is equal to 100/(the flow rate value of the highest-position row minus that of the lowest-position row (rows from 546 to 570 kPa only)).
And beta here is 235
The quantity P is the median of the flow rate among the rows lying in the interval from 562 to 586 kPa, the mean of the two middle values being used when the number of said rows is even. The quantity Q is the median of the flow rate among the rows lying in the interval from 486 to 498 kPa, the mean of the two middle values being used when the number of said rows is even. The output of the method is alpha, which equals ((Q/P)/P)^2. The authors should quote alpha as 0.27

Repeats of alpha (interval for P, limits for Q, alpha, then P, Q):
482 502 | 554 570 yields 0.07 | 2.6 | 1.8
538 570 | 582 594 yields 0.65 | 1.7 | 2.4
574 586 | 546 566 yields 0.08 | 2.4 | 1.6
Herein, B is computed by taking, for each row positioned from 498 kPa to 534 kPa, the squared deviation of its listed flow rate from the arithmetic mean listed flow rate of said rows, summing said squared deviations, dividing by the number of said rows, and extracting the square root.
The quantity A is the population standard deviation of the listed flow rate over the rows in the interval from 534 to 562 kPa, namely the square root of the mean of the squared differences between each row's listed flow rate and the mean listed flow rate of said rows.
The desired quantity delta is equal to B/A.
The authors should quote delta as 1.11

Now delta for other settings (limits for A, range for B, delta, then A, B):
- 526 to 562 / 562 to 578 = 0.69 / 0.23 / 0.16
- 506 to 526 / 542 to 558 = 1.14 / 0.14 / 0.16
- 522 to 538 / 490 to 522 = 2.95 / 0.08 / 0.23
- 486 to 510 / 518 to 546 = 0.88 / 0.15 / 0.13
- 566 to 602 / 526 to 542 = 0.66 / 0.11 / 0.07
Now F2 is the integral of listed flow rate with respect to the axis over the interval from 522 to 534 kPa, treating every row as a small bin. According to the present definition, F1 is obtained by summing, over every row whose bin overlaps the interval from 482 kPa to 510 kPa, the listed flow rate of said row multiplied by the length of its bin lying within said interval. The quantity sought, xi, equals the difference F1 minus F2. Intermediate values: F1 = 71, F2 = 25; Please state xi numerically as 46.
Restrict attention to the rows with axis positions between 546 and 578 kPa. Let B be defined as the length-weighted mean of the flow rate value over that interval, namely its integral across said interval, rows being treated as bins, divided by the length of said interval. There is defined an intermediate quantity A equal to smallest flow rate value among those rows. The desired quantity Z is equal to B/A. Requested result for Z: 1.34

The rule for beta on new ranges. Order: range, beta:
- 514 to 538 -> -758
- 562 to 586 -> 166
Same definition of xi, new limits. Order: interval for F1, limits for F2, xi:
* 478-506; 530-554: 28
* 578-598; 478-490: 18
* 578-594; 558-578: -3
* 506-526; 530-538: 29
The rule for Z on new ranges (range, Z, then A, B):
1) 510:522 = 1.09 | 2.041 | 2.2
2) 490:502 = 1.03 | 2.597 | 2.7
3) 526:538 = 1.04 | 1.945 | 2.0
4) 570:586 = 1.07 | 2.19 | 2.3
